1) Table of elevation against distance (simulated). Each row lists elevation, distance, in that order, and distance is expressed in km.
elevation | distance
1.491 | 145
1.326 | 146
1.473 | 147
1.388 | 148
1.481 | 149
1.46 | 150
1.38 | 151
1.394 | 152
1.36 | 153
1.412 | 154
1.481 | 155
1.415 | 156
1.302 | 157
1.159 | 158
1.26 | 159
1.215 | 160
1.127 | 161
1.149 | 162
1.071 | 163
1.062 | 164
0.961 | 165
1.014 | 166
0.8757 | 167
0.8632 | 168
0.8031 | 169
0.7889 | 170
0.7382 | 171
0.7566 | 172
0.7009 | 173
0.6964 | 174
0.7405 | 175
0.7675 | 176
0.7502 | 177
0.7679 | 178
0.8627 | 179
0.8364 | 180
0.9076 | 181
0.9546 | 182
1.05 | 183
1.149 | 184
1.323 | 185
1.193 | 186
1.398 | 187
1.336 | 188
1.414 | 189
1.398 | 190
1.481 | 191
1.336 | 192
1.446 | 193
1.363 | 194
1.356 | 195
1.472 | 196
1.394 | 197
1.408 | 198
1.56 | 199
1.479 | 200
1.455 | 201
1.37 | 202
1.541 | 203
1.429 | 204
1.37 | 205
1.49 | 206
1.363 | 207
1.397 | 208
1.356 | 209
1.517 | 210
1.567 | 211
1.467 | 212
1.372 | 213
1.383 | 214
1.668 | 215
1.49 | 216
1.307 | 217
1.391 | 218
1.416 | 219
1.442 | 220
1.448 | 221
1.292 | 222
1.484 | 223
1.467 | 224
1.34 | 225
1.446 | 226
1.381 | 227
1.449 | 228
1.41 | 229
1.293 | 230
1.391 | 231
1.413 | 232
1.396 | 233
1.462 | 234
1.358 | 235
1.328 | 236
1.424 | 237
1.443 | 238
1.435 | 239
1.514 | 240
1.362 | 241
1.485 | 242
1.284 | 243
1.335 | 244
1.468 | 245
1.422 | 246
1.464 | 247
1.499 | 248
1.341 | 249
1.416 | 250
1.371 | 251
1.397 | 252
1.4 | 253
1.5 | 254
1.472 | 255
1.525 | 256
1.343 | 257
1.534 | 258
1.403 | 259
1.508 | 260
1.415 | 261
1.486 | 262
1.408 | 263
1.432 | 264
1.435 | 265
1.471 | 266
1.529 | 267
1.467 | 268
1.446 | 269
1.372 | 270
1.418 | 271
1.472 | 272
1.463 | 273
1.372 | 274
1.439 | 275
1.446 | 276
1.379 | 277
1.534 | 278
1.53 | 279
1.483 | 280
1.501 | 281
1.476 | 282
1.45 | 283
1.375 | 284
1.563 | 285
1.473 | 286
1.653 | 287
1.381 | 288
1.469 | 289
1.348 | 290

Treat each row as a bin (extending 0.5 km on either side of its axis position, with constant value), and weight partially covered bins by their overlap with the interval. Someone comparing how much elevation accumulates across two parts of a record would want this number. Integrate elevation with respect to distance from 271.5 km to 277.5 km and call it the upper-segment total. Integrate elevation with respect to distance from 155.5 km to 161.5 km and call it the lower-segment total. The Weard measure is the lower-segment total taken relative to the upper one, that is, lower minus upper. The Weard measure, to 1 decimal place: -1.1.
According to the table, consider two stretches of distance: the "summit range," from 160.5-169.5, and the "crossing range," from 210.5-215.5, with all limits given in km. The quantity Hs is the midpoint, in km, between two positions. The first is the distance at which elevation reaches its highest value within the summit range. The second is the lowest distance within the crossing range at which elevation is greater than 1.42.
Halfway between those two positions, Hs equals 186.5 km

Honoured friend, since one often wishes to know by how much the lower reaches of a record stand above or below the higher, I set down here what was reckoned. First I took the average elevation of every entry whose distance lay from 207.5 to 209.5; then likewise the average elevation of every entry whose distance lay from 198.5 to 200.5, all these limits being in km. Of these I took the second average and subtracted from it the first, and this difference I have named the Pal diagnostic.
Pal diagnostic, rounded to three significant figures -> 0.143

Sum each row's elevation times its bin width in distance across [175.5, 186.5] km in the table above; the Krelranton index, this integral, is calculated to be 10.6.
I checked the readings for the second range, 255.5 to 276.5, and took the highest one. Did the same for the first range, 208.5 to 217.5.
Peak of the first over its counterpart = 1.09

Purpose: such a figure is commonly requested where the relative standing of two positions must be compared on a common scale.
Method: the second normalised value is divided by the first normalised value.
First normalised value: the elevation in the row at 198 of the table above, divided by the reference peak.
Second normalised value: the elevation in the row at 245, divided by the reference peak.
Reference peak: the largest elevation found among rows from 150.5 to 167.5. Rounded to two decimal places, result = 1.04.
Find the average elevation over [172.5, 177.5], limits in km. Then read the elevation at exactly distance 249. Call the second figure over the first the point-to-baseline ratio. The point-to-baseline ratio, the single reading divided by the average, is 1.83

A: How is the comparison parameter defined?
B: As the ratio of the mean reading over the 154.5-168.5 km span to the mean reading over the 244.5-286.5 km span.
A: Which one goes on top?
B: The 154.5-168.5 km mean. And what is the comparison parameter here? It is 0.79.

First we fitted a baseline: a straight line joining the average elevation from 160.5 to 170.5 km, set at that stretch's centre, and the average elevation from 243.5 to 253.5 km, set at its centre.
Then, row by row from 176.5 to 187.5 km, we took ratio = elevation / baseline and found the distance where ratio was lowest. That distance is 177 km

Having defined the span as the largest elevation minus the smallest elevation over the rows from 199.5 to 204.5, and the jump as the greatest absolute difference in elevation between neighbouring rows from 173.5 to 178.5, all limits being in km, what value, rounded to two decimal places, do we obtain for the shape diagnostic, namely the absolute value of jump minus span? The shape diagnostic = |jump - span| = 0.13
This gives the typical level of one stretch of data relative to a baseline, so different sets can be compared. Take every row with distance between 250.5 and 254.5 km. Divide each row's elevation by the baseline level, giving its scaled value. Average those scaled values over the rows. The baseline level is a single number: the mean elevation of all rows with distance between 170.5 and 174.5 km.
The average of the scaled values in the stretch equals 1.96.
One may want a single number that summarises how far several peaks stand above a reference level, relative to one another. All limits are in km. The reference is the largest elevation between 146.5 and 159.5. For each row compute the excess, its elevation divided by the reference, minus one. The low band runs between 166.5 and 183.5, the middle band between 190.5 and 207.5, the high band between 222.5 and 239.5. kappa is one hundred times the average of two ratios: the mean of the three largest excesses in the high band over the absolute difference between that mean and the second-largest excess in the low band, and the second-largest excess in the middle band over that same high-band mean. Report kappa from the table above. -301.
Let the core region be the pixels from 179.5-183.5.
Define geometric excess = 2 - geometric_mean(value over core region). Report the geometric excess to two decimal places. 1.07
